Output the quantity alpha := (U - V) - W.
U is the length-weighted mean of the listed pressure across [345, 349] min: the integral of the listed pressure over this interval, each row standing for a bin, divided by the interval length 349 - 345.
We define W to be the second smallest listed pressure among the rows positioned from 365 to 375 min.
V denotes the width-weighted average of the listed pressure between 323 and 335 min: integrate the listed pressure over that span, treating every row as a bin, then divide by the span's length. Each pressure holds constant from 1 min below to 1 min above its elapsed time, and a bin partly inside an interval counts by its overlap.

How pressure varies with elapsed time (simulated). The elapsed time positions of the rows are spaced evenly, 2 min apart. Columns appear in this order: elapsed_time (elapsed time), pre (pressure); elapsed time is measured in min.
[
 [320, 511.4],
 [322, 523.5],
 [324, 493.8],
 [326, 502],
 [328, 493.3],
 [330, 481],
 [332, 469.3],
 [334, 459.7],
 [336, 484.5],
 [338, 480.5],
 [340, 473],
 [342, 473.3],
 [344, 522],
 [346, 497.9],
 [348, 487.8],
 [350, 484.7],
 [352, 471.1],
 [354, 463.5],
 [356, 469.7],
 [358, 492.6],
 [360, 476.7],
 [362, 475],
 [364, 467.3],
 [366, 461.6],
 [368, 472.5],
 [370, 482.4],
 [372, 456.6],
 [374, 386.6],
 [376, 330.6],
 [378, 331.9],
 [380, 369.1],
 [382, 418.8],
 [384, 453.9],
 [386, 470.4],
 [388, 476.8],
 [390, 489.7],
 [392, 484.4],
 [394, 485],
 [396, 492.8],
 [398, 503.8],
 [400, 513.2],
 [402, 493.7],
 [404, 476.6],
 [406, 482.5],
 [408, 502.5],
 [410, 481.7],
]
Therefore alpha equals -447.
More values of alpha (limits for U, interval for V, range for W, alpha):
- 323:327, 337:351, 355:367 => -458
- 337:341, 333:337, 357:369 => -463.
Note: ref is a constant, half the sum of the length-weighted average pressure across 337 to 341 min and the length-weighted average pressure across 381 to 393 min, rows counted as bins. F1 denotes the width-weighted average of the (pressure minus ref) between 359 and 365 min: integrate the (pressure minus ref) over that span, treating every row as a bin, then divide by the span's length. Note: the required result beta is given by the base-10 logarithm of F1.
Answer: 0.3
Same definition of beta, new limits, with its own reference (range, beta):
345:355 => 1.0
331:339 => 0.4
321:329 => 1.5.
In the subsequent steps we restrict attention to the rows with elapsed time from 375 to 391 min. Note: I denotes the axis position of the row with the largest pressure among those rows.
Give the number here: 390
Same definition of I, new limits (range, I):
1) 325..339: 326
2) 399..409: 400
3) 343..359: 344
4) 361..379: 370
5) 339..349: 344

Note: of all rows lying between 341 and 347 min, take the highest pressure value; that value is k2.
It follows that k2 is 522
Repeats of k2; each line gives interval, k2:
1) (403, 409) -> 502.5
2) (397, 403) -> 513.2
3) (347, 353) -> 487.8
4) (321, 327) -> 523.5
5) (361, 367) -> 475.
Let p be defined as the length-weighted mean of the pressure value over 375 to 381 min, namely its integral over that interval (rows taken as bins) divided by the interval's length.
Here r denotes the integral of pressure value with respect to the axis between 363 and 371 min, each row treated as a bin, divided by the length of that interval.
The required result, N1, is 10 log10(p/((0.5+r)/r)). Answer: 25.4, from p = 344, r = 471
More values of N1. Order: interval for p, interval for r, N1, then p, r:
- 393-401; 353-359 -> 27.0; 499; 475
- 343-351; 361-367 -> 27.0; 498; 468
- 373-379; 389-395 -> 25.4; 350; 486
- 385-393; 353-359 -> 26.8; 480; 475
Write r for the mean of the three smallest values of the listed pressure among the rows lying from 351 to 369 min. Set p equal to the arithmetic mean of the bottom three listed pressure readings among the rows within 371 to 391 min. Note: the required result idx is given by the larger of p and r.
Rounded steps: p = 344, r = 464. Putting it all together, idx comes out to 464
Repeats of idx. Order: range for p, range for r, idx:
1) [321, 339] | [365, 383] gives 470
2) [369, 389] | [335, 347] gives 476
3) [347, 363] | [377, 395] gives 468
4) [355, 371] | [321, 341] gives 467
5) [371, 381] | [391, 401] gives 487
